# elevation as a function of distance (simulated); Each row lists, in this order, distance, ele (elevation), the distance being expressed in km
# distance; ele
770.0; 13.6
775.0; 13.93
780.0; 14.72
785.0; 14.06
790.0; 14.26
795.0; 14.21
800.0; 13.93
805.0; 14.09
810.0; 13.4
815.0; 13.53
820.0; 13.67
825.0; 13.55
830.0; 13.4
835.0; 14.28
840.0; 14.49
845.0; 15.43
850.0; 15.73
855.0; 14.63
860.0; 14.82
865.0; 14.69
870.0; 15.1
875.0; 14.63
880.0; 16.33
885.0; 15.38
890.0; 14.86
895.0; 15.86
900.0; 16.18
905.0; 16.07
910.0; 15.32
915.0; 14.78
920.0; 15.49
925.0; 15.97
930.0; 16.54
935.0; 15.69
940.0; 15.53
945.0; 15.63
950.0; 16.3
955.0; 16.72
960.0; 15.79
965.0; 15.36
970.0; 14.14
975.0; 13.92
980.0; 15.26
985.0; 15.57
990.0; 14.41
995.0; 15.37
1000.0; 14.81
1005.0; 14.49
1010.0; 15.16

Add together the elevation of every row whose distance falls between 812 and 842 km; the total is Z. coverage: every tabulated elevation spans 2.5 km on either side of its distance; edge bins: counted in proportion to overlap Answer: 83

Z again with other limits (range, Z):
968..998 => 89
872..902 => 93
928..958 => 96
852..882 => 90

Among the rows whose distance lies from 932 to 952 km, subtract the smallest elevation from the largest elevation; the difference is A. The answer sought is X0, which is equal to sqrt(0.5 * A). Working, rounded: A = 0.8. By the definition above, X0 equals 0.62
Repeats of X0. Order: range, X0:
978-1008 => 0.76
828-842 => 0.74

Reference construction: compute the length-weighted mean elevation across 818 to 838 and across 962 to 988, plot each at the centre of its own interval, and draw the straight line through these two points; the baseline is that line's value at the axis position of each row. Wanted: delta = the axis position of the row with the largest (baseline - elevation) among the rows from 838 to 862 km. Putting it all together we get 840.0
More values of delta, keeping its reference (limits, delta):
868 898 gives 875.0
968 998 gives 975.0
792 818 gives 810.0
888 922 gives 915.0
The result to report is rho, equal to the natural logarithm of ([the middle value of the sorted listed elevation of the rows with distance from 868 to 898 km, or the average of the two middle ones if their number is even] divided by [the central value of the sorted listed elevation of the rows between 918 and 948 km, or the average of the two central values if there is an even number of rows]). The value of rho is -0.03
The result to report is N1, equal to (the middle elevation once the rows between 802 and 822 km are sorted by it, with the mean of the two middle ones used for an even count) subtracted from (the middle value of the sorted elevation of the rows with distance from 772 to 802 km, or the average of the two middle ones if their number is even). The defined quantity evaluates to 0.5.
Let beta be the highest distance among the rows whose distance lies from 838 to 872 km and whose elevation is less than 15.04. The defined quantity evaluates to 865.0 km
